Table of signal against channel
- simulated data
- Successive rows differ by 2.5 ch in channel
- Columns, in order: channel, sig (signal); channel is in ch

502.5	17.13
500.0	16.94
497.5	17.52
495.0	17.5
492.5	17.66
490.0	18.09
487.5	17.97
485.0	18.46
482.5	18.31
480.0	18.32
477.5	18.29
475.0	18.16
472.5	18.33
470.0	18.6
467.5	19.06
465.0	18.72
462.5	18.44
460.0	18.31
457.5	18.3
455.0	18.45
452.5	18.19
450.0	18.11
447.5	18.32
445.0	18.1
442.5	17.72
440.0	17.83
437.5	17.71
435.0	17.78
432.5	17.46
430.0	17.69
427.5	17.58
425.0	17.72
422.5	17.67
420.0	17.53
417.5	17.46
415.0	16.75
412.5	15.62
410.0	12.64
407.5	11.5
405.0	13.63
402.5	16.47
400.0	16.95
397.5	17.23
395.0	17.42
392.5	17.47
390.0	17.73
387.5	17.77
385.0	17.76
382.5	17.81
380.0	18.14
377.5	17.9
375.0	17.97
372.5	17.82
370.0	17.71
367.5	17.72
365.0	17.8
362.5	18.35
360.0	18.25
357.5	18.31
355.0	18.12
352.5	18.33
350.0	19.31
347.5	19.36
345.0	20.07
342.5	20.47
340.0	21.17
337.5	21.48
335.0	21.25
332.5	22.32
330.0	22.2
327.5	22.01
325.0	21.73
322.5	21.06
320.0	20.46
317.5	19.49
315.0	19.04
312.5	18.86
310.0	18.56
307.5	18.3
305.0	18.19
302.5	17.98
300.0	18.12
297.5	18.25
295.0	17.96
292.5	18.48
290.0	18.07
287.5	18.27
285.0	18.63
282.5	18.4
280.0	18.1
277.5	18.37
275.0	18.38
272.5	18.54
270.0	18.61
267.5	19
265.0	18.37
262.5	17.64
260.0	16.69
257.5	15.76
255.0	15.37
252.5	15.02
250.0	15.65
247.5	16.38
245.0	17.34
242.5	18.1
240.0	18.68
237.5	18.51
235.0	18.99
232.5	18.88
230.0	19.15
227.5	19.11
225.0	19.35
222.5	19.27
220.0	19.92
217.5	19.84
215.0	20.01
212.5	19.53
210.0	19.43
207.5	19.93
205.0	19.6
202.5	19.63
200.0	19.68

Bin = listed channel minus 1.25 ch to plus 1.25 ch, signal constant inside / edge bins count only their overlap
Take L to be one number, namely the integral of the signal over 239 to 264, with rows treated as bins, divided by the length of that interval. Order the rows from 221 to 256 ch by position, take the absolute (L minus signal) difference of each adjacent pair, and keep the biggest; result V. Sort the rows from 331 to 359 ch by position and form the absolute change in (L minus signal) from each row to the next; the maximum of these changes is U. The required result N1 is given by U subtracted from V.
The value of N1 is 0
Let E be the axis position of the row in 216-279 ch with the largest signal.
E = 220.0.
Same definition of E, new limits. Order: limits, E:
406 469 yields 467.5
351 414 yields 362.5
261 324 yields 322.5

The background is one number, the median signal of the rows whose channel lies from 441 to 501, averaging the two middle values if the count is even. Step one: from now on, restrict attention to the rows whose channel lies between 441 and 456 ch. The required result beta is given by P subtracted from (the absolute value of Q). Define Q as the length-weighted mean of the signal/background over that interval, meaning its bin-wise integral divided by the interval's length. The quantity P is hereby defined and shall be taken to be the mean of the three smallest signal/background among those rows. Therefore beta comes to 0.01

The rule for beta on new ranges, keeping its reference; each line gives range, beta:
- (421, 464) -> 0.02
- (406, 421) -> 0.11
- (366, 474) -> 0.26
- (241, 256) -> 0.06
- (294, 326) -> 0.06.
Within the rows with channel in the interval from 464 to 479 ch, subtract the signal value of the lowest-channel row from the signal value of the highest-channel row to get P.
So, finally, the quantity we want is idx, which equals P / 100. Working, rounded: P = 0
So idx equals 0.00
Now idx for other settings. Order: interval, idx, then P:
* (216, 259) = -0.04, -4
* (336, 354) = -0.03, -3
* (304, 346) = 0.02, 2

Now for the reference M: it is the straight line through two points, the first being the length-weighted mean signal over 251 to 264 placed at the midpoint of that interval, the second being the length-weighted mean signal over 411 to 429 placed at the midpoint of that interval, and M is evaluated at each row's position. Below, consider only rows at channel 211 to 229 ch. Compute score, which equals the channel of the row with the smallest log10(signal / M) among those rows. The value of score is 227.5 ch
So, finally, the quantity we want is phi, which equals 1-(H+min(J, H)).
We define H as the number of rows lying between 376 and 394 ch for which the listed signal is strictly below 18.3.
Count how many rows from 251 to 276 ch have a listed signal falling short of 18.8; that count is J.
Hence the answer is -13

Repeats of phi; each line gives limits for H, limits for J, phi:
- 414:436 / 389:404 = -14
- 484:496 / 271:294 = -7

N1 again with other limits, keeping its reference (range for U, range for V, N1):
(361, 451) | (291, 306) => -2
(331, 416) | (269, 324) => -2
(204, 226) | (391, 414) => 2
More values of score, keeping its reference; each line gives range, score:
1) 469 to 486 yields 475.0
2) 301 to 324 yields 302.5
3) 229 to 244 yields 242.5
